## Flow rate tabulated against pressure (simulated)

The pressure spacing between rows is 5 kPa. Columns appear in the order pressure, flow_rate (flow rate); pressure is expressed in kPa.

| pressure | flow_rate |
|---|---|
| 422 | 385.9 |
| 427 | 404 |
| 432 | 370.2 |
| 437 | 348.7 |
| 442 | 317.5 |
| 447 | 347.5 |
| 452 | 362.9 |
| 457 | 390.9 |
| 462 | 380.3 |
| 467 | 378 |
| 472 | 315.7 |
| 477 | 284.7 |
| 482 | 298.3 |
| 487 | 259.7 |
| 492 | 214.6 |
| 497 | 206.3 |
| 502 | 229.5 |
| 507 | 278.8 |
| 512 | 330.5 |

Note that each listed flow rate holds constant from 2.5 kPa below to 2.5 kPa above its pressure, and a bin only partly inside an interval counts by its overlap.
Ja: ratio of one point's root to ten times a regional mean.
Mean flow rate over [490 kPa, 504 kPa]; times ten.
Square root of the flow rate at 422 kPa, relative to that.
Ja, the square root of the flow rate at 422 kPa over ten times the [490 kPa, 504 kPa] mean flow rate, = 0.0091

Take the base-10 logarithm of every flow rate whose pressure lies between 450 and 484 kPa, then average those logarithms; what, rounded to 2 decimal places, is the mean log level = 2.53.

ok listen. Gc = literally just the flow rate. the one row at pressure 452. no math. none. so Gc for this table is 362.9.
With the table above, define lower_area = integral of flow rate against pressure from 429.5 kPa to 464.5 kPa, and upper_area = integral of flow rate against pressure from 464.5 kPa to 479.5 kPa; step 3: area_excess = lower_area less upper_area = 7698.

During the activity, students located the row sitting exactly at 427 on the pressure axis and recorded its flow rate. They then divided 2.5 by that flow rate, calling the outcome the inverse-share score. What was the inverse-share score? 0.0062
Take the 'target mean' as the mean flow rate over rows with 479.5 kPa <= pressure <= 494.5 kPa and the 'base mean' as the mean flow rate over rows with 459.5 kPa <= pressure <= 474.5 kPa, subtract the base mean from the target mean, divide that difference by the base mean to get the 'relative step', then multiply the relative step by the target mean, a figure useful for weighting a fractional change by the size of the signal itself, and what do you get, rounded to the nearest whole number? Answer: -72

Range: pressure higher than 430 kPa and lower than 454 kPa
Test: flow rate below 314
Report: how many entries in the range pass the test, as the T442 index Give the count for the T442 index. 0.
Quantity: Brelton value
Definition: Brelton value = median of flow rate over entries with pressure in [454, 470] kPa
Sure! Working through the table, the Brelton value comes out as 380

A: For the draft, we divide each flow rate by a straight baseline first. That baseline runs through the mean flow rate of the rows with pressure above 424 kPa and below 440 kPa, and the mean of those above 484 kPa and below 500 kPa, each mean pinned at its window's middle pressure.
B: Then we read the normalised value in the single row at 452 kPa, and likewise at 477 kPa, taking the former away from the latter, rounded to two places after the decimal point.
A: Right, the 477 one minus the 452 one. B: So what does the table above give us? -0.04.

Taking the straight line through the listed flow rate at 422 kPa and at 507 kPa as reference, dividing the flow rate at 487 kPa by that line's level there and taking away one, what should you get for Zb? -0.15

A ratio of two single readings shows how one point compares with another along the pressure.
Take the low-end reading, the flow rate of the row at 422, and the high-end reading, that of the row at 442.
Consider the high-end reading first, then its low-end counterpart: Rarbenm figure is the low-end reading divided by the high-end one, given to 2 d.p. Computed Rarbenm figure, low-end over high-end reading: 1.22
